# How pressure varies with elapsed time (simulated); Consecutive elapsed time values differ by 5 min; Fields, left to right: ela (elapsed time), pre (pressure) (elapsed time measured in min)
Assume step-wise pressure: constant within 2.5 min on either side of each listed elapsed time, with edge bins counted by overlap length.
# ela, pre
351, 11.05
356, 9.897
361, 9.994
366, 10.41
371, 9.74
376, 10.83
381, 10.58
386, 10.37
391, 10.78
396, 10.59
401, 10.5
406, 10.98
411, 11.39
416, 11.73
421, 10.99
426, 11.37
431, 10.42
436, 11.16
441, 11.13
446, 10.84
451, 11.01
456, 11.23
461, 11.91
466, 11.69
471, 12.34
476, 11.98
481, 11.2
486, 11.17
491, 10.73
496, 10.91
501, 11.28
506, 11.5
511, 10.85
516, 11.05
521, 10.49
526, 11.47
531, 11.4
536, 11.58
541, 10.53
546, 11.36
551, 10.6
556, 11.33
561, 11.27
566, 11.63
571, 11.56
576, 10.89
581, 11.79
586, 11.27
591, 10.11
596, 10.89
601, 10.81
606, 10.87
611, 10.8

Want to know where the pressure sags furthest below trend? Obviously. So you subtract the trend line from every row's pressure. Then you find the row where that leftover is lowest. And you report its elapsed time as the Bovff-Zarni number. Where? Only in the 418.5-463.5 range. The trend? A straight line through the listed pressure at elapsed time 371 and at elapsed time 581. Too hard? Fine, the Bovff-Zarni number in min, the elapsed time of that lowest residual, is 431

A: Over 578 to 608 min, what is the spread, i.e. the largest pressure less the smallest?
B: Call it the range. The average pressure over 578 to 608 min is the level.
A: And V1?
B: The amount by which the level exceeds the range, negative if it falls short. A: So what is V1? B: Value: 9.3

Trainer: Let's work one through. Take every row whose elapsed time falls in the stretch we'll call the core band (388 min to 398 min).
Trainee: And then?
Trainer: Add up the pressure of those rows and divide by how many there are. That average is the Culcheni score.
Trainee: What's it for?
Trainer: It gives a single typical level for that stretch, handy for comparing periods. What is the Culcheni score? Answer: 10.7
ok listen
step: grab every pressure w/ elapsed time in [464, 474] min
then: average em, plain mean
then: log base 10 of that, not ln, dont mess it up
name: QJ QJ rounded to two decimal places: 1.08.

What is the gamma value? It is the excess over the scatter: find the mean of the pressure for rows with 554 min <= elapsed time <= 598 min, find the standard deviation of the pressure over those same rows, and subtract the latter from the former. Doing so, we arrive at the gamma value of 10.7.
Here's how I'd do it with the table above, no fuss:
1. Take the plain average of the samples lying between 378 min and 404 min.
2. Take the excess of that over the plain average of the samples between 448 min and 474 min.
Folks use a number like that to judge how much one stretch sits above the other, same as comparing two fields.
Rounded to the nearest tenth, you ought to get -1.1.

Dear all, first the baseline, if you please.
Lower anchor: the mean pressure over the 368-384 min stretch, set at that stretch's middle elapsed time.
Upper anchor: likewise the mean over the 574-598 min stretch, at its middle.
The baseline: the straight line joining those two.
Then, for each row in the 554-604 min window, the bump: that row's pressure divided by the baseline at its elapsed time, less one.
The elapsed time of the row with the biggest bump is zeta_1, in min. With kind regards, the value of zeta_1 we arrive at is 581 min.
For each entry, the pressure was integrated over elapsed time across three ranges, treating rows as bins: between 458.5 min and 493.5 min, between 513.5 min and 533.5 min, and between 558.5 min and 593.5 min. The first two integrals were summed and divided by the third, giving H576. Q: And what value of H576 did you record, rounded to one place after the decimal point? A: 1.6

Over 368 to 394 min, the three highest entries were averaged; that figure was 10.7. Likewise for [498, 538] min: 11.5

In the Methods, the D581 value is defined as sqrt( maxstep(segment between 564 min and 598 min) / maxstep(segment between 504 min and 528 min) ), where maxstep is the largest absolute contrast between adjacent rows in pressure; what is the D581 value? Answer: 1.09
